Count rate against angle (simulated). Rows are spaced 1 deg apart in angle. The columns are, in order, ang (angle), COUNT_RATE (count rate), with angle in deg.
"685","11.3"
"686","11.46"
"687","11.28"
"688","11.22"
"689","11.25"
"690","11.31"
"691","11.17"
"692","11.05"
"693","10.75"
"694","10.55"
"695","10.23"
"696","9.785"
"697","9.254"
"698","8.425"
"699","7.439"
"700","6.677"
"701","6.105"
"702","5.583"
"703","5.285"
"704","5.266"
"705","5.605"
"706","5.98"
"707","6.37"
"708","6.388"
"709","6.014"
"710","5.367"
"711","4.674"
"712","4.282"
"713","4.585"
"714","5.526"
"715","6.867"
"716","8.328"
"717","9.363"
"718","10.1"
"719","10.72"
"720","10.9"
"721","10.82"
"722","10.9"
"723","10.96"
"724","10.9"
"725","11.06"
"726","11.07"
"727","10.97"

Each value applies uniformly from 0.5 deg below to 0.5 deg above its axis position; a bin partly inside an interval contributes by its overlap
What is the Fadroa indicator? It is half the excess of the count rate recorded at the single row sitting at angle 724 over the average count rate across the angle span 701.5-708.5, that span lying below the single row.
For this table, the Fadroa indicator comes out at 3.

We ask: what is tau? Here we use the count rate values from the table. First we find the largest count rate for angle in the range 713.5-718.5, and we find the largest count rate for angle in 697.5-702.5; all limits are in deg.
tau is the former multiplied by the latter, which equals 85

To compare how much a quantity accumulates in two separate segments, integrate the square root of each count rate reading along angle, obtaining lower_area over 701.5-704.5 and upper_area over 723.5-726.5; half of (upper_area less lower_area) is 1.5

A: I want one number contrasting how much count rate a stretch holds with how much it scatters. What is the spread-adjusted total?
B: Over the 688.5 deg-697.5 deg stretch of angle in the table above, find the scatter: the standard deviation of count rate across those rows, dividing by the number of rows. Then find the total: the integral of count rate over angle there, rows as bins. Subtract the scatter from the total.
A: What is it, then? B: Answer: 95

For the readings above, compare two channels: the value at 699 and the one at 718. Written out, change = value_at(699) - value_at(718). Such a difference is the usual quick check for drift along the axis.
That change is -3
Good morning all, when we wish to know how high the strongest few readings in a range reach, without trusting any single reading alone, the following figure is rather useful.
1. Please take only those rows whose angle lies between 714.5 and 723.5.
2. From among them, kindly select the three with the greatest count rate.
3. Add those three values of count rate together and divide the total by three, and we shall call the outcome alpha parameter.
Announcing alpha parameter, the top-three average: 11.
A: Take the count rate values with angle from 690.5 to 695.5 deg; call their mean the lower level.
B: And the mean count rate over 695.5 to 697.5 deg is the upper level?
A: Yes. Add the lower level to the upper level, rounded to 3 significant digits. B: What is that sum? 20.3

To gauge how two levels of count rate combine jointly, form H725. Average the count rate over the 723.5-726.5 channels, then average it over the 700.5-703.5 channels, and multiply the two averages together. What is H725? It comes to 62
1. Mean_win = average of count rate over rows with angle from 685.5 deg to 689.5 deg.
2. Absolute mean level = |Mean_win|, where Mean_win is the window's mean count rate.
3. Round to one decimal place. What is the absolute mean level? 11.3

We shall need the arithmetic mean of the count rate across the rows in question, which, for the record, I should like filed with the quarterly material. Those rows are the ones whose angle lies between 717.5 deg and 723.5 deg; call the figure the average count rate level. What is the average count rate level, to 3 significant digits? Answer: 10.7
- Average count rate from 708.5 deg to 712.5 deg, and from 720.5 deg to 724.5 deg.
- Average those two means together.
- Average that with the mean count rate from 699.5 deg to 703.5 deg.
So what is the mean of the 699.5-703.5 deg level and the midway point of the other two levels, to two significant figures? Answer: 7.0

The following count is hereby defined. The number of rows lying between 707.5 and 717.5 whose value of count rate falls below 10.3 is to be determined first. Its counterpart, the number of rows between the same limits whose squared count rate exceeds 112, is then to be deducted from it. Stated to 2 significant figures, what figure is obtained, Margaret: 10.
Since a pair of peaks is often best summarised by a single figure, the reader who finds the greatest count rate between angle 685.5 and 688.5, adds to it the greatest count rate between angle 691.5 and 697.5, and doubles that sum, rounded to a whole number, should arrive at 45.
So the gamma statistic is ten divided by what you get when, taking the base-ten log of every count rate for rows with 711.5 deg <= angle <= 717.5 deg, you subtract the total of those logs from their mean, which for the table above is -2.5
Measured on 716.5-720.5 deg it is -3.3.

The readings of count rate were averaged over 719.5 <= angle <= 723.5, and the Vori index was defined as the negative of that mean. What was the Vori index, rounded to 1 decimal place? -10.9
